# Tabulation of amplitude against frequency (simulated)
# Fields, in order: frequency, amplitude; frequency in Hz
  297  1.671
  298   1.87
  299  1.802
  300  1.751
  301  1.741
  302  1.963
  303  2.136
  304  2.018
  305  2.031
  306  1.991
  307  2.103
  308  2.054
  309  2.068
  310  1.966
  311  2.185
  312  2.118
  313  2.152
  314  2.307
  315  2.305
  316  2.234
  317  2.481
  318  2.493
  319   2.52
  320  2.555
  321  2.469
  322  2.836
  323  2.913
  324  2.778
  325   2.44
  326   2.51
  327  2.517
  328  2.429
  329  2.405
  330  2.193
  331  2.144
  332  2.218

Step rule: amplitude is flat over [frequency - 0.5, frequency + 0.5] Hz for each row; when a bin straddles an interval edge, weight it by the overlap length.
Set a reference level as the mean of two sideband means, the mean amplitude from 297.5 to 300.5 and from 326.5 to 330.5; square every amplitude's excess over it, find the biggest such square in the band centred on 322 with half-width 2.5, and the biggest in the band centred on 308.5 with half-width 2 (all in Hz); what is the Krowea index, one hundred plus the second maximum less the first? 99.4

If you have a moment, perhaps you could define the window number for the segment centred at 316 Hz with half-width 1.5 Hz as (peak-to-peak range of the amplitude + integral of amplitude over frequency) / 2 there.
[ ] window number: 3.63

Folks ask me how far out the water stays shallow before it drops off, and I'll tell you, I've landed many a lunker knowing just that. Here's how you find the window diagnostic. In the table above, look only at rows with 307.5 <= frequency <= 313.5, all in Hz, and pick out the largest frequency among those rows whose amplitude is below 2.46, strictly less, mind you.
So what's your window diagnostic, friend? 313 Hz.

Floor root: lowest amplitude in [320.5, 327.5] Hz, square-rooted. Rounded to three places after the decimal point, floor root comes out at 1.562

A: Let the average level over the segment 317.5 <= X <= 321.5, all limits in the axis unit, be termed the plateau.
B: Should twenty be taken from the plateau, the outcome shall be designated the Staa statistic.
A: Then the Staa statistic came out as -17.5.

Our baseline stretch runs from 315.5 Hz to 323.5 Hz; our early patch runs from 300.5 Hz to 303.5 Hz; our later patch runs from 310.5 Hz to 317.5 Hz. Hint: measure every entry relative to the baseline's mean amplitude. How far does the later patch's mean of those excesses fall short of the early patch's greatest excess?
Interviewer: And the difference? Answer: -0.12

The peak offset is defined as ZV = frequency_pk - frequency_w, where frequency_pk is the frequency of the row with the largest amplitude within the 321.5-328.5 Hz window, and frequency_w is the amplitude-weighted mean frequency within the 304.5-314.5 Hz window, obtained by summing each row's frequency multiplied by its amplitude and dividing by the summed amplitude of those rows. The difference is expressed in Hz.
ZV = 13.4 Hz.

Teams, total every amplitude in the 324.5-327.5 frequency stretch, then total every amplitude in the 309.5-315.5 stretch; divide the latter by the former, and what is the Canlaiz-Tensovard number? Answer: 1.7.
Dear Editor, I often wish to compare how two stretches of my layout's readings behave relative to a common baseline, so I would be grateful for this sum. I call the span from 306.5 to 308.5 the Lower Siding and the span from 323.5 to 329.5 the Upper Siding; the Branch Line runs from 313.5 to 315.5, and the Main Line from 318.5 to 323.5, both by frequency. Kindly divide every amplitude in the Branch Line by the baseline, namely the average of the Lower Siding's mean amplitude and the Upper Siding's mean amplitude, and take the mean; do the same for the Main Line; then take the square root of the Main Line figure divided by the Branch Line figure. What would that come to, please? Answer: 1.07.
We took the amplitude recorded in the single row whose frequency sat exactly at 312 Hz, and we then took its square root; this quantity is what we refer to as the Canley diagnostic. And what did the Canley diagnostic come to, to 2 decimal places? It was 1.46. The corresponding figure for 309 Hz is 1.44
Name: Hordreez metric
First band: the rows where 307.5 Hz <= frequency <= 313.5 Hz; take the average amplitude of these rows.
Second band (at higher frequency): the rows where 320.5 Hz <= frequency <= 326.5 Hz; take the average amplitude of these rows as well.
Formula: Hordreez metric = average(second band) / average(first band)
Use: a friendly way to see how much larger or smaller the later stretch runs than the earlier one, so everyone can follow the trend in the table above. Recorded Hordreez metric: 1.27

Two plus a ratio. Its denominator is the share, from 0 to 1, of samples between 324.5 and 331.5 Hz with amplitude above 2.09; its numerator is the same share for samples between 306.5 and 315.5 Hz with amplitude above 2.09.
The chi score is 2.67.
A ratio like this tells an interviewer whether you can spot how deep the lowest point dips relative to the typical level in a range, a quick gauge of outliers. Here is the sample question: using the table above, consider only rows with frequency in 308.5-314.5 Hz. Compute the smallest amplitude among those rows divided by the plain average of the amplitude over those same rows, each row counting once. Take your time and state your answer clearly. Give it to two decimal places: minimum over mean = 0.92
